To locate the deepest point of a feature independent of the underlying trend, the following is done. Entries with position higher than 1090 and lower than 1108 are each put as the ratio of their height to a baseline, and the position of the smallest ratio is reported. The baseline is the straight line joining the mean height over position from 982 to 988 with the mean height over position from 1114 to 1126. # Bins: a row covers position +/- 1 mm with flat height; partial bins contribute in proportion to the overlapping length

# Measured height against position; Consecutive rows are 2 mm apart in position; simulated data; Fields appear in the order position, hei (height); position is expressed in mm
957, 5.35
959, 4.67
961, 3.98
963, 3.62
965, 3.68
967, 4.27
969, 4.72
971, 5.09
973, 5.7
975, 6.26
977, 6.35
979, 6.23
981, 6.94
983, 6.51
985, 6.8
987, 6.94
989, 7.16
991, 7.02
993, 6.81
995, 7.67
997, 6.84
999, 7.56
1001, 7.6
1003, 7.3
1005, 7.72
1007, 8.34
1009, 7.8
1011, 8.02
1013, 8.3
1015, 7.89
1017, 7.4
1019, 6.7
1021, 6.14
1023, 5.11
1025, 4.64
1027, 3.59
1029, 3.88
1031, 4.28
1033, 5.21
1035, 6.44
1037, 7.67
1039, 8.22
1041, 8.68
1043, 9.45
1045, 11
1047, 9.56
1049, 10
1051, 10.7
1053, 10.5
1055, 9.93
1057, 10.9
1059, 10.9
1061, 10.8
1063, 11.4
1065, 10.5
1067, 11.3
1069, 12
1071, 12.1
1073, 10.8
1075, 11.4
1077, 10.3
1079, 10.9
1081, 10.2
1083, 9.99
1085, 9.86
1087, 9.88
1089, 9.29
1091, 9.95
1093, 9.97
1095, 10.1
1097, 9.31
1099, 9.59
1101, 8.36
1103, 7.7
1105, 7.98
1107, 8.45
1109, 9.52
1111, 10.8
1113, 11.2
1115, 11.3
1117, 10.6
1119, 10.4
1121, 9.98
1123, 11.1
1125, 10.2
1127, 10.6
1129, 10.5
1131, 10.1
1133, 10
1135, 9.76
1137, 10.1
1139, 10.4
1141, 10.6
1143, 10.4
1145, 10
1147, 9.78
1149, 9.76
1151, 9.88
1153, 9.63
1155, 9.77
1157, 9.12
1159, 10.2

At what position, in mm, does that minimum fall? 1103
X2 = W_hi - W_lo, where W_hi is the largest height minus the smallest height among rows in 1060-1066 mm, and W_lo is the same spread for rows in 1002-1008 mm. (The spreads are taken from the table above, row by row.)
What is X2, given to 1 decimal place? -0.1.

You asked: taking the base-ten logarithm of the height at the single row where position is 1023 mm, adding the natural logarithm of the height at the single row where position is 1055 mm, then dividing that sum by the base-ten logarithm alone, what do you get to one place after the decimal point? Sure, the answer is 4.2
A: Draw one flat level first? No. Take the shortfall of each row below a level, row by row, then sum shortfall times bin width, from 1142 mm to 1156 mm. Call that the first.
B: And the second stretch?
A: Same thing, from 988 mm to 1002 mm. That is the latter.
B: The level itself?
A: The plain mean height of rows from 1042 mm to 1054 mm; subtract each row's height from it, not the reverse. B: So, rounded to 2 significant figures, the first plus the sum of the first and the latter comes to 50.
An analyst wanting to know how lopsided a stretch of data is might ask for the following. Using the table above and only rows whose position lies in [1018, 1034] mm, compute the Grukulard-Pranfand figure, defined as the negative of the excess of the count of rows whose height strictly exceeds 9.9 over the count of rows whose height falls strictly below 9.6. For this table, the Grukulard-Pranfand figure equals 8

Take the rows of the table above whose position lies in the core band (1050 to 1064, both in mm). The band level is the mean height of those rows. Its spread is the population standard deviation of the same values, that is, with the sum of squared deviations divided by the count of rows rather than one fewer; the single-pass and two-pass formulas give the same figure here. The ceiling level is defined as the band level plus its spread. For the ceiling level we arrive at 11.1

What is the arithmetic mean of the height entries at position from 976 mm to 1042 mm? 6.8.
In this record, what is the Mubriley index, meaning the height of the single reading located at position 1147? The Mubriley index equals 9.78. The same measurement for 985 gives 6.8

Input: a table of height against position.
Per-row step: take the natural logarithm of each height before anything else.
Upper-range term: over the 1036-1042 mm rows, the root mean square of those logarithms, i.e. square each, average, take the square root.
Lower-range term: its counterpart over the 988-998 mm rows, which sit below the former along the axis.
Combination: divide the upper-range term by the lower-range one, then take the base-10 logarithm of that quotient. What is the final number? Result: 0.031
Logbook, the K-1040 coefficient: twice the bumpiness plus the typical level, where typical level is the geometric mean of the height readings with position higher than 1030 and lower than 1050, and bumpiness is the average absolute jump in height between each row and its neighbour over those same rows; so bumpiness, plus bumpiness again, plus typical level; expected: 9.7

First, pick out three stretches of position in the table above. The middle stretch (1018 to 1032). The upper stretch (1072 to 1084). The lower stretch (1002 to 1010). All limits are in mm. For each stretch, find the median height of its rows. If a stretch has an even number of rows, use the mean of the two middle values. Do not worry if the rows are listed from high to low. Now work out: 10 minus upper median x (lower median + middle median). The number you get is -121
